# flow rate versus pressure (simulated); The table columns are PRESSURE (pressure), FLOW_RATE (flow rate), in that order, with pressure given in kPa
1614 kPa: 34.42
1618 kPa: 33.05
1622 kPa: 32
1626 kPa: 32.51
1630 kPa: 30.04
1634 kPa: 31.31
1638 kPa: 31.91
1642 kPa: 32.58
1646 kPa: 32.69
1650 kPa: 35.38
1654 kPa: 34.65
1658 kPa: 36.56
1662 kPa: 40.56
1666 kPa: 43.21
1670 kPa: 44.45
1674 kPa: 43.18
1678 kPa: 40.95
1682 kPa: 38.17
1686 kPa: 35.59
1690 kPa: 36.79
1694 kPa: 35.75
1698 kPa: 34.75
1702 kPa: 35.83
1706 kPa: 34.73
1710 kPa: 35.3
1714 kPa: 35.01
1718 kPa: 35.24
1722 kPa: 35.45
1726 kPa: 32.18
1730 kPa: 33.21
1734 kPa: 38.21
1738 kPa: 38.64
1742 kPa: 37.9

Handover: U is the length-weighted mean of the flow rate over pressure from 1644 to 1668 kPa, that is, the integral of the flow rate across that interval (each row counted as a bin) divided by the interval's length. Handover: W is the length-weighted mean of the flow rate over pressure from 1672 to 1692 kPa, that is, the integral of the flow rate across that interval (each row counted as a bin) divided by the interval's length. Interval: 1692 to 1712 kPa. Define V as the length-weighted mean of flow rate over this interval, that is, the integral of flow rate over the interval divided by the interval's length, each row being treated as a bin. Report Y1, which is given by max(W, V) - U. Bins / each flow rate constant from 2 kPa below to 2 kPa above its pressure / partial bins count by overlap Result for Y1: 1.8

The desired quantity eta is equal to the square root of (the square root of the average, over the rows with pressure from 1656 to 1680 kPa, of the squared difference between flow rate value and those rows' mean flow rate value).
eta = 1.6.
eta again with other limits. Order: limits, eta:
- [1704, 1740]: 1.4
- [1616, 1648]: 0.9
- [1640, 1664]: 1.6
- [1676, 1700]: 1.4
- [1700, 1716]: 0.6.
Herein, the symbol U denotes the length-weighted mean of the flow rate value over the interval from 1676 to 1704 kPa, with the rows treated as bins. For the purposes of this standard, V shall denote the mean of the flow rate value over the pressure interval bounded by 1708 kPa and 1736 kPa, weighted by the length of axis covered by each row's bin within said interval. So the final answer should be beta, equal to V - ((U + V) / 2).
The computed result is -0.9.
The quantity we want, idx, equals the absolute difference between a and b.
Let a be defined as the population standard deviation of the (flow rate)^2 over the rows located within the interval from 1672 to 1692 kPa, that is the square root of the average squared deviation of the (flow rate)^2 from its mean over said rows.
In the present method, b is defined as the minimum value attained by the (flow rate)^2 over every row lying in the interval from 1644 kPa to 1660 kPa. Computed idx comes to 850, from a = 219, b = 1069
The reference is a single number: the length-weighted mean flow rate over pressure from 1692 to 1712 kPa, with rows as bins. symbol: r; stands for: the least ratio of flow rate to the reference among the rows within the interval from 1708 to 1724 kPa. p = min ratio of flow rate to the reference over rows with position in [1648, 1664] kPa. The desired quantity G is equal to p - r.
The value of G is -0.01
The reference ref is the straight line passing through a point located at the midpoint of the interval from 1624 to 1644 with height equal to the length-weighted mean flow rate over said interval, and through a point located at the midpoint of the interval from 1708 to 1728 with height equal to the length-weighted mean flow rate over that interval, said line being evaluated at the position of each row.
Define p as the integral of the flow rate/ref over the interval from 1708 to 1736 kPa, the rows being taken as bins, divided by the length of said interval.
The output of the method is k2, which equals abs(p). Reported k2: 1.00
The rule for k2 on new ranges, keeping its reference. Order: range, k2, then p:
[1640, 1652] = 1.05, 1.05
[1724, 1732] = 0.93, 0.93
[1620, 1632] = 1.00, 1.00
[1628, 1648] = 1.00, 1.00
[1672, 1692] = 1.17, 1.17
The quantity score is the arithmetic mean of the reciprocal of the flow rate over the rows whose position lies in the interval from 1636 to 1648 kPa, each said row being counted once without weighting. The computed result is 0.0309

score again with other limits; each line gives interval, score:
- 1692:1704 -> 0.0282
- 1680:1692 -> 0.0272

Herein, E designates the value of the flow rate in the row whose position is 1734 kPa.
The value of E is 38.21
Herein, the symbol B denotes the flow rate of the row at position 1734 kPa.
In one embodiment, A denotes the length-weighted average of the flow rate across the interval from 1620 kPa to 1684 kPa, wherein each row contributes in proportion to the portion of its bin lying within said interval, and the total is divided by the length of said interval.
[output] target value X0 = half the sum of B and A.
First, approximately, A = 36.3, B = 38.21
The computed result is 37.2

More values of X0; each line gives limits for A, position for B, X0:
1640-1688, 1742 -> 38.0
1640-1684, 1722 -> 36.9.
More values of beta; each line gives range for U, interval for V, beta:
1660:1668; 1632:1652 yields -4.6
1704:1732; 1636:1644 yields -1.1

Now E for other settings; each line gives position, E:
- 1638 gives 31.91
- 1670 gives 44.45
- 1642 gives 32.58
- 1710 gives 35.3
